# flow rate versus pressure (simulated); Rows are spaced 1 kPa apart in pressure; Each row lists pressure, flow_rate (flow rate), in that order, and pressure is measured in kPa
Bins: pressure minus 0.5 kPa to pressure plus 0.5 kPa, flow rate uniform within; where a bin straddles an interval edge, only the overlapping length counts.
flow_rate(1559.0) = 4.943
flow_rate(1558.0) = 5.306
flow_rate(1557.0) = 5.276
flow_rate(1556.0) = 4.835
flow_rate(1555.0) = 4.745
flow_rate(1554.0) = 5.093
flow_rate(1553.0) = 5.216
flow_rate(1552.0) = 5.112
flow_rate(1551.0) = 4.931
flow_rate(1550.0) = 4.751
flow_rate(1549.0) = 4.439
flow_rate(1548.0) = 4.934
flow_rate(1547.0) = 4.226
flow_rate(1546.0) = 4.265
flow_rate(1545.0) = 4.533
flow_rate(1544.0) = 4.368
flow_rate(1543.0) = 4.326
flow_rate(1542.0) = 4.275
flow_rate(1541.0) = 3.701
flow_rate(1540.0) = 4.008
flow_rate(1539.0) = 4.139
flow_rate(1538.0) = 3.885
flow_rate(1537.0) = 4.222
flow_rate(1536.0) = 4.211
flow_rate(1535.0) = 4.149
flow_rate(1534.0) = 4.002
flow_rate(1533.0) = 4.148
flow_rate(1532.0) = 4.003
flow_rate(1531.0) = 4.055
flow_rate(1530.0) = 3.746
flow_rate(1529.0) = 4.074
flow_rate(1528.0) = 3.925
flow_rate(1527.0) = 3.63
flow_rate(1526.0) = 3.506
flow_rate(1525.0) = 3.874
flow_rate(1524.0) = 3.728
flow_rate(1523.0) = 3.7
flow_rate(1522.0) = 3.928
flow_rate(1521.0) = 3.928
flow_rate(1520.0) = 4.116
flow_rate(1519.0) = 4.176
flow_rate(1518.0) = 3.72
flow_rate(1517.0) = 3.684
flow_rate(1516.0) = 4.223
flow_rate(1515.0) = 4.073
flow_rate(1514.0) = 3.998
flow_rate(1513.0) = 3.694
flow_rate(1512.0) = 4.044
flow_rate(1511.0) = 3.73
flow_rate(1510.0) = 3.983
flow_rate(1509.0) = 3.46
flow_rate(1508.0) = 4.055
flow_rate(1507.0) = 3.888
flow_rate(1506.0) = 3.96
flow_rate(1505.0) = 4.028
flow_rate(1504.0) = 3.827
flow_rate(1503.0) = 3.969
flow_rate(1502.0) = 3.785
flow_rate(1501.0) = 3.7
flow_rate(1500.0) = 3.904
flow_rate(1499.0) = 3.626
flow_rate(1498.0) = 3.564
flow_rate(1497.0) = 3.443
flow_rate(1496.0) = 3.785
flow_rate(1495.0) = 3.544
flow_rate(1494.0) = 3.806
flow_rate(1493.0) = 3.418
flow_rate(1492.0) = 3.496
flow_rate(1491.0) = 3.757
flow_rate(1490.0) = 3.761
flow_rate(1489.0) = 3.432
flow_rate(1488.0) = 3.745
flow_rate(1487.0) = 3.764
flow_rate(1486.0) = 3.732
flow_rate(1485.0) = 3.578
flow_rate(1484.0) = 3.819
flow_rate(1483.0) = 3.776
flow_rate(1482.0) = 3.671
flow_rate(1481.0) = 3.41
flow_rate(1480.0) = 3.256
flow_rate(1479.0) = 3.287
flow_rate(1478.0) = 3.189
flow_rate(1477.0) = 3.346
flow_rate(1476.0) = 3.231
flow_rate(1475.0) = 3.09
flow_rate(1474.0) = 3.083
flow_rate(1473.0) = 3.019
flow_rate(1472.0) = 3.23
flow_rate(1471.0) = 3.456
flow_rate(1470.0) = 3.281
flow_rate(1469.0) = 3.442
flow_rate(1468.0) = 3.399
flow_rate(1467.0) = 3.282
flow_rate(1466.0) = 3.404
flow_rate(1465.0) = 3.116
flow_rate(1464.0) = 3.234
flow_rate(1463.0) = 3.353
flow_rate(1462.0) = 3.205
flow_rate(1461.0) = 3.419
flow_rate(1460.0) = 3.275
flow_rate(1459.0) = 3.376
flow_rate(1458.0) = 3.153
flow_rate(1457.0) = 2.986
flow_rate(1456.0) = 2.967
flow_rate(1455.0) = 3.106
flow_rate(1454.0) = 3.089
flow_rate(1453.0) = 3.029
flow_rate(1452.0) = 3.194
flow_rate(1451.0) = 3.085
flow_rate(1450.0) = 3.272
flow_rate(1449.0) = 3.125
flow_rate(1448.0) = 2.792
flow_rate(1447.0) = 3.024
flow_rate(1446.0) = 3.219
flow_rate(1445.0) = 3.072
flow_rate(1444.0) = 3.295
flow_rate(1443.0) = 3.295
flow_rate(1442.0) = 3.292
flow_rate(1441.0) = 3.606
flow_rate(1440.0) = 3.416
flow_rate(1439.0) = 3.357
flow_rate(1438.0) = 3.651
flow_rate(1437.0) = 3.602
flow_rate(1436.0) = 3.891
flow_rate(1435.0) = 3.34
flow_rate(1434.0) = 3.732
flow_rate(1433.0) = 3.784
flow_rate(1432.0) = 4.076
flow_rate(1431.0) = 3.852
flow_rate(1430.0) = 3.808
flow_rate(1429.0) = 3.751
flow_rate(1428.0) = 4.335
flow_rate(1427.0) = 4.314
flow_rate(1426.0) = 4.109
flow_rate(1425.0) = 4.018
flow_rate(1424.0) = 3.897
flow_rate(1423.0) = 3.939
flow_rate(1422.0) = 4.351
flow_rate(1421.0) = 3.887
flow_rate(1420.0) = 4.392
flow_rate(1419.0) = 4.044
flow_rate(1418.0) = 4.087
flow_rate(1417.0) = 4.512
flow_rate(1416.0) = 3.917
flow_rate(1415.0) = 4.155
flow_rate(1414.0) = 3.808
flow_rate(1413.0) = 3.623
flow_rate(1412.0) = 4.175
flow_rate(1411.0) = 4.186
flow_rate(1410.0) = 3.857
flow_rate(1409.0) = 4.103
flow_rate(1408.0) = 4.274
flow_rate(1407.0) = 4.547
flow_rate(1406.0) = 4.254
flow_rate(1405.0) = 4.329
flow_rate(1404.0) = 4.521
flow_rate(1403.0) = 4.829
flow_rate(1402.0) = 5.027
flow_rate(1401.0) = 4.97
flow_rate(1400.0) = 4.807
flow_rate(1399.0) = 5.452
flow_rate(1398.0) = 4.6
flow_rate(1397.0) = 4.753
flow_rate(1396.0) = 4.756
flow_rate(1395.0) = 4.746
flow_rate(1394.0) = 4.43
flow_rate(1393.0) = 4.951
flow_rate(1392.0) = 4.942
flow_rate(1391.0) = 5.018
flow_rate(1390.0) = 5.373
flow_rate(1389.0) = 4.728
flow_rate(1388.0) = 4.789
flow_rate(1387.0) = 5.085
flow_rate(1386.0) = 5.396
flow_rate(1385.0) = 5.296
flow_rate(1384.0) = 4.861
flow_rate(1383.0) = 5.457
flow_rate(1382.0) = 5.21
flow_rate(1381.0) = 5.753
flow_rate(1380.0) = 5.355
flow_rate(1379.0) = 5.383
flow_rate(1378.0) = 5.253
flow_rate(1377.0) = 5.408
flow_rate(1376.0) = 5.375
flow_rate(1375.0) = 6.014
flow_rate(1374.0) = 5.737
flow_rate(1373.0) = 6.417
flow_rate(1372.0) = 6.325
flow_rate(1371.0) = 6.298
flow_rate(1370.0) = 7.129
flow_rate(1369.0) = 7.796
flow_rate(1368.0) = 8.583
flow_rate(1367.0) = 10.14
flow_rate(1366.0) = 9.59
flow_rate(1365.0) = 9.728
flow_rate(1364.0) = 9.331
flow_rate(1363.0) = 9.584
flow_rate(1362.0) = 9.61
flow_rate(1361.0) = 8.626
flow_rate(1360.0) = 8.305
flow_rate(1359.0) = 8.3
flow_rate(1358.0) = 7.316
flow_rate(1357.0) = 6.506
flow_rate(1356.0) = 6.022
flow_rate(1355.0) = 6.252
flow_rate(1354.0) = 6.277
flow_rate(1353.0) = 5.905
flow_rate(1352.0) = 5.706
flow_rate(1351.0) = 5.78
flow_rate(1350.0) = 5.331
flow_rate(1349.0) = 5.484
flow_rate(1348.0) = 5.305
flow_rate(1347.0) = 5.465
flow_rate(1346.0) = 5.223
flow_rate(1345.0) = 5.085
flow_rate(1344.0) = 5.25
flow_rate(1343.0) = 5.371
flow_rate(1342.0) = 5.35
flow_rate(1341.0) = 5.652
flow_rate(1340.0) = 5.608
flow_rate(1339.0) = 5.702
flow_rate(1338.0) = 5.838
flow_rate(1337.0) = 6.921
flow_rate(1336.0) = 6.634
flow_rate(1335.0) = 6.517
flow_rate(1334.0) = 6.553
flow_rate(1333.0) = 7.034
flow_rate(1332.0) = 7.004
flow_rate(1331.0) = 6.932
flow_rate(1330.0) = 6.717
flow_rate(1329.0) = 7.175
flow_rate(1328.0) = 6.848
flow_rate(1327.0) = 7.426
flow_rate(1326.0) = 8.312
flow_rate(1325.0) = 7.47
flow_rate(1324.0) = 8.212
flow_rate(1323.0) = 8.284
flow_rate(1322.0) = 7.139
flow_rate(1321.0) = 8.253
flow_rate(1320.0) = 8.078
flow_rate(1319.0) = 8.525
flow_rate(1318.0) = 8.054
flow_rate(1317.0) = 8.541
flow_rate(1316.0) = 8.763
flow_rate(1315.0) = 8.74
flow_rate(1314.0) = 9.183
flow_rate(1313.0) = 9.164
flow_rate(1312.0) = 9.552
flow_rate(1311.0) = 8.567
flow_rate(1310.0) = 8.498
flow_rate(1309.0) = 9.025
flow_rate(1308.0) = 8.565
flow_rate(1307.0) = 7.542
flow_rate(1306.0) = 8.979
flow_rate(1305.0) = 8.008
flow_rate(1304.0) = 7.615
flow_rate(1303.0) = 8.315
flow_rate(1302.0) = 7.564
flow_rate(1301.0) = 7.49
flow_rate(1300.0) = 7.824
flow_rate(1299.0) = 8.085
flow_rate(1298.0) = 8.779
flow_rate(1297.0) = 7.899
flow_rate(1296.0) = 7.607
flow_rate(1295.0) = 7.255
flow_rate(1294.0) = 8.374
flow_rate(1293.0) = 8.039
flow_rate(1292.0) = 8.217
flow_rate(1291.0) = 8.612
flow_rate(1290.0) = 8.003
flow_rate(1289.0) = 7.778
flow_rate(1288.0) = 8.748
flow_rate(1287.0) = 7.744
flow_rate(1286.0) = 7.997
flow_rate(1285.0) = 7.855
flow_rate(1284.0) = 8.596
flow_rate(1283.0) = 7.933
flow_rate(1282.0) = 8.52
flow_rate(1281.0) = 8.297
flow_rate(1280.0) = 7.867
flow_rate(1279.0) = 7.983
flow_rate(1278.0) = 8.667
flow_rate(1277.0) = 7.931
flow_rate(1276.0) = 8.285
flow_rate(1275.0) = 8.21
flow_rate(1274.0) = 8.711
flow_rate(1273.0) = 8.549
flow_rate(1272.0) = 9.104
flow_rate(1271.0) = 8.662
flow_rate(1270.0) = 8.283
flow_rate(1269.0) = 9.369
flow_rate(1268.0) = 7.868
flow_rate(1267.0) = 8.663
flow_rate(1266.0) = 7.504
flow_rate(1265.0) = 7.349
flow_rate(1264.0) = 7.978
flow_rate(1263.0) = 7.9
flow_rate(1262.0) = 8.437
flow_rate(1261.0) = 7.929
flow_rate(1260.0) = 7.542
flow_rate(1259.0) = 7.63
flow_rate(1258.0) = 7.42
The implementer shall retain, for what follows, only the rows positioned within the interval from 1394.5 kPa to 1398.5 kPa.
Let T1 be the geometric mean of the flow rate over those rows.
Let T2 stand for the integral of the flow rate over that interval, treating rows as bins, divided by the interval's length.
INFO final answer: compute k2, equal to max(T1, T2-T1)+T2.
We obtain 9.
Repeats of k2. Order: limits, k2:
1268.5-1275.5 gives 17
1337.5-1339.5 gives 12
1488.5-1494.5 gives 7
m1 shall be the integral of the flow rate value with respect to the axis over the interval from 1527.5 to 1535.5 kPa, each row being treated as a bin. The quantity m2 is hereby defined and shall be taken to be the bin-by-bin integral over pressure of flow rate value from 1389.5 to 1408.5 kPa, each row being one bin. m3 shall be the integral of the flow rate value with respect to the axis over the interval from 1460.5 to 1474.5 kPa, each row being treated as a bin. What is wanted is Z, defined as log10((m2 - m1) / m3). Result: 0.10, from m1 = 32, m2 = 91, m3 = 46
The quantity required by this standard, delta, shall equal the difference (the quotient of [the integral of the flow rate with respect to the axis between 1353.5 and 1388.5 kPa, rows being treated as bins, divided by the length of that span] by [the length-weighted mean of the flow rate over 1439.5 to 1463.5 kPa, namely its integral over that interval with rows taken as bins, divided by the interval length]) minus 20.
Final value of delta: -17.9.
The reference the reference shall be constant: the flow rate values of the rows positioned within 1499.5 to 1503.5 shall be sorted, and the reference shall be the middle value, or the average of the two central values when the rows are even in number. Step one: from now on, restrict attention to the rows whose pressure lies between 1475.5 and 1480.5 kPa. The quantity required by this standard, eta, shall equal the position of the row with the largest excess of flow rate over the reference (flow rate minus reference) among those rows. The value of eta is 1477.0 kPa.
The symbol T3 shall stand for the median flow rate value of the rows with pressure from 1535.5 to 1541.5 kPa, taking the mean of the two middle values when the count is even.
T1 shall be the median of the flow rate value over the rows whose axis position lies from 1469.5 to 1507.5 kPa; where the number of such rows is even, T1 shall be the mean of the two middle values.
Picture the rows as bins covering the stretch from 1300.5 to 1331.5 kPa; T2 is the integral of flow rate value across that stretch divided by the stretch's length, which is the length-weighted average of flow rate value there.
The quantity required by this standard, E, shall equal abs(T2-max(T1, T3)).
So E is 4.0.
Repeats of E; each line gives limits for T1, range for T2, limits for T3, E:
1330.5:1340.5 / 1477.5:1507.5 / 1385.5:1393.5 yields 2.9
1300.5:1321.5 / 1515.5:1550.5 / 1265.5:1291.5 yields 4.5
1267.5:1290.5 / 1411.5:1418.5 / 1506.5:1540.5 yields 4.2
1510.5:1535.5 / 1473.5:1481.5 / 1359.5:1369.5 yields 6.2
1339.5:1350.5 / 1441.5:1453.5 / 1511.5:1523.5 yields 2.2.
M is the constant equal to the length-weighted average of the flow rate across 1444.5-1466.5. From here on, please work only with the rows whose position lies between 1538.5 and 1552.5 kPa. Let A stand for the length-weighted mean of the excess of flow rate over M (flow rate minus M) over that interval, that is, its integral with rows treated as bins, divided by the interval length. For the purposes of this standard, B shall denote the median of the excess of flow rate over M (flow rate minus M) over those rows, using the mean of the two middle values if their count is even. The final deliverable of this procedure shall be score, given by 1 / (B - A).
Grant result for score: -12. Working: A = 1.3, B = 1.2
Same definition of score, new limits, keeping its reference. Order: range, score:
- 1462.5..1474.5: 152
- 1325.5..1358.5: -6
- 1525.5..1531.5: 78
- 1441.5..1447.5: 18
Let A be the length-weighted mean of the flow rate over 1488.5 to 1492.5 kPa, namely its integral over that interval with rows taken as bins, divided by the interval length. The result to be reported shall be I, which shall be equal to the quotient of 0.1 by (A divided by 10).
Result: 0.28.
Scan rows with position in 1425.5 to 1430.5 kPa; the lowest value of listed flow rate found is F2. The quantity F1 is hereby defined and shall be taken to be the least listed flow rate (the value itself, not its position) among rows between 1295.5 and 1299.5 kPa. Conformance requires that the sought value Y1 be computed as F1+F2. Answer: 11.4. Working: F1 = 7.607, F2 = 3.751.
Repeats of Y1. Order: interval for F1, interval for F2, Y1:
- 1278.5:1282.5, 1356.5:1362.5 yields 14.4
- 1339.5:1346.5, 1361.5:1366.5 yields 14.4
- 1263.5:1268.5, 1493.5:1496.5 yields 10.9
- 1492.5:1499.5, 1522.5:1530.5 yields 6.9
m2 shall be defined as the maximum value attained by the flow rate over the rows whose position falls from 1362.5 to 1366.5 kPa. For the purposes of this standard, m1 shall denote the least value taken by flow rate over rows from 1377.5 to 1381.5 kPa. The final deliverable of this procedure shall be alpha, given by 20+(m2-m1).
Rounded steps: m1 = 5.253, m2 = 9.728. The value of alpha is 24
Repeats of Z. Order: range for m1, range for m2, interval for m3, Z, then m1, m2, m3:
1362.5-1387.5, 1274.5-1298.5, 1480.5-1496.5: -0.31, 167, 195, 58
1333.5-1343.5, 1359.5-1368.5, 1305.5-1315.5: -0.58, 60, 83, 88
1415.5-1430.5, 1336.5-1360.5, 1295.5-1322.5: -0.43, 61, 144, 224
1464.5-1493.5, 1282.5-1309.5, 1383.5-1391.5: 0.47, 99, 218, 41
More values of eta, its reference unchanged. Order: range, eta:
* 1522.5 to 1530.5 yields 1529.0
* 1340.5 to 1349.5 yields 1341.0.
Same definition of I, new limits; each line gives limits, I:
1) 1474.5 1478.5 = 0.31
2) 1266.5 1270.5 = 0.12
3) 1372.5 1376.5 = 0.17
